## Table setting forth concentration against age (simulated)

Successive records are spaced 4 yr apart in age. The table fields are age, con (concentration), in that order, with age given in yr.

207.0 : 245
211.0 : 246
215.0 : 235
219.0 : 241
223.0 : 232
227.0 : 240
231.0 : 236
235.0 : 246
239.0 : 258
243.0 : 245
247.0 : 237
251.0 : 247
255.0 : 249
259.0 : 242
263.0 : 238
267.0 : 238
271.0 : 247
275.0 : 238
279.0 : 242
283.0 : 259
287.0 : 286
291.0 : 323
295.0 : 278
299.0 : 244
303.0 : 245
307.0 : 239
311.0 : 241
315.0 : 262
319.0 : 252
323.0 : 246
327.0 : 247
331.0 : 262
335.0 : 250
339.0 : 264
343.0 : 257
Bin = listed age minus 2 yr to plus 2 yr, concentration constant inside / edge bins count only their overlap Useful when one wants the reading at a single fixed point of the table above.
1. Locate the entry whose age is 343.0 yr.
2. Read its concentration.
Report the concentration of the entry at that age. 257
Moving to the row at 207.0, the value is 245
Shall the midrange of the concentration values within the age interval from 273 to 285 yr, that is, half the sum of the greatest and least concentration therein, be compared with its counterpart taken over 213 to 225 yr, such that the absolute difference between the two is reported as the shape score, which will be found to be 12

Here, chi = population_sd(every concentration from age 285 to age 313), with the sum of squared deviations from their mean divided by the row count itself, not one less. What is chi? 29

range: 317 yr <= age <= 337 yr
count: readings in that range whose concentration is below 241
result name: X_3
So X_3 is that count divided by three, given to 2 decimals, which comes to 0.00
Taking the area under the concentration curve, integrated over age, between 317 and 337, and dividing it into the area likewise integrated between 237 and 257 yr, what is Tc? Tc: 0.98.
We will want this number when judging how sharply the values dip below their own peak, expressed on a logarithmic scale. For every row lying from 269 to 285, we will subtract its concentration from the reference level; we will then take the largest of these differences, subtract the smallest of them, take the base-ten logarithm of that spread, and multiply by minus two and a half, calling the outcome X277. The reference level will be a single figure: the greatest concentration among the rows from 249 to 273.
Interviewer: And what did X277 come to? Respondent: -3.31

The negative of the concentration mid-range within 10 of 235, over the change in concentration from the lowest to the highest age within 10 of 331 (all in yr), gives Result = -14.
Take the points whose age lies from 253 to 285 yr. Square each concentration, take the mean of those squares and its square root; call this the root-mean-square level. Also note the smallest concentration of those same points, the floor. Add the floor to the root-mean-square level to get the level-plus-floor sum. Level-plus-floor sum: 482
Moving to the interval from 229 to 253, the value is 481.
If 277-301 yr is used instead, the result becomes 515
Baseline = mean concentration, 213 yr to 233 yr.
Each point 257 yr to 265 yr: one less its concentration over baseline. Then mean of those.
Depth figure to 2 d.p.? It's -0.01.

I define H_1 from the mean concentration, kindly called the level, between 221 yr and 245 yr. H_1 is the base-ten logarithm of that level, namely 2.385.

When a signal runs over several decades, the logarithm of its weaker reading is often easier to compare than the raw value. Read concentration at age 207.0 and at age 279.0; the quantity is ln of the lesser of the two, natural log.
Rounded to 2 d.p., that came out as 5.49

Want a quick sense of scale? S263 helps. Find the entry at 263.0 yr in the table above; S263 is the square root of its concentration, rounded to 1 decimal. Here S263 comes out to 15.4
